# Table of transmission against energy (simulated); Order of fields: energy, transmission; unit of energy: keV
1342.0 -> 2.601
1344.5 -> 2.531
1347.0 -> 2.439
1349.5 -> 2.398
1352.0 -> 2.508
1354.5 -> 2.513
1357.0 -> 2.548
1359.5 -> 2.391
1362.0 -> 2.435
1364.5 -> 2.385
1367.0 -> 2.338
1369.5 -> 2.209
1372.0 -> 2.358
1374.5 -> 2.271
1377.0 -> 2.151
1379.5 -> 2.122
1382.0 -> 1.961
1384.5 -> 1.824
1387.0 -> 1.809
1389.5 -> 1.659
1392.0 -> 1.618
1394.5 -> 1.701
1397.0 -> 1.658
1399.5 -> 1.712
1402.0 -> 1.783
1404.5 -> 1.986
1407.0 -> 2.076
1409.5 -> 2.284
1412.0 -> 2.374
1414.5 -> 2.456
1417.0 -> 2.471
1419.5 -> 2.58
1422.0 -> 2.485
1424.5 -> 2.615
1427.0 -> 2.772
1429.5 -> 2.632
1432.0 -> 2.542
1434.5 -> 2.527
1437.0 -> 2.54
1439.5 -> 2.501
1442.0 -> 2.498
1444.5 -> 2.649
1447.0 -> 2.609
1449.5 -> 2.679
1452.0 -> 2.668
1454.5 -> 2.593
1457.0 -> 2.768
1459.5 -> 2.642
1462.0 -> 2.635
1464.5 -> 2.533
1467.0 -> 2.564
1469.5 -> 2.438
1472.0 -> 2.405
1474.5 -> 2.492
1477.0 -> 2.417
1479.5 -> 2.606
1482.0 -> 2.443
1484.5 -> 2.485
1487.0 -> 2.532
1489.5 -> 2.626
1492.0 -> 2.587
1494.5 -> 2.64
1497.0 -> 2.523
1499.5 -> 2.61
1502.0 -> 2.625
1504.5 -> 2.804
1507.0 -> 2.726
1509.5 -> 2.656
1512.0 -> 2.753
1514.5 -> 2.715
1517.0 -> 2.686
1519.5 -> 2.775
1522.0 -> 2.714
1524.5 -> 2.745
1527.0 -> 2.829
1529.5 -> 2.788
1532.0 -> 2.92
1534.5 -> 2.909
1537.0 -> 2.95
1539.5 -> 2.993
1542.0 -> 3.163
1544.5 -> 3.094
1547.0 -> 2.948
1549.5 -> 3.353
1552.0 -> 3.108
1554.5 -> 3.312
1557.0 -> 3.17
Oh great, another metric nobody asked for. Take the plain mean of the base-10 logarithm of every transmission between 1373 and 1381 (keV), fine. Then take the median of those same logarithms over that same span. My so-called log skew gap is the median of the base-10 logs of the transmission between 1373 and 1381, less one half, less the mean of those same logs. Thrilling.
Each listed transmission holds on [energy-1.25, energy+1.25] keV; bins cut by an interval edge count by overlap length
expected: -0.506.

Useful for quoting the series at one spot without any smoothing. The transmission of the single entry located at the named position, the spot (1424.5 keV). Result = 2.615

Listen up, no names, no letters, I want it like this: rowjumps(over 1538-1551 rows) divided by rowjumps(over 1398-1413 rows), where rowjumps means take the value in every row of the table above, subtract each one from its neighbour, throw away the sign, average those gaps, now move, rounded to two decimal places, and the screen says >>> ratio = 1.49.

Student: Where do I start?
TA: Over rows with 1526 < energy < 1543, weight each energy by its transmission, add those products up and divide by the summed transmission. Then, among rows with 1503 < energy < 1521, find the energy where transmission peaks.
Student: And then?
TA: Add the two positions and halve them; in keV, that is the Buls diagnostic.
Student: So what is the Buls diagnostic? 1519.6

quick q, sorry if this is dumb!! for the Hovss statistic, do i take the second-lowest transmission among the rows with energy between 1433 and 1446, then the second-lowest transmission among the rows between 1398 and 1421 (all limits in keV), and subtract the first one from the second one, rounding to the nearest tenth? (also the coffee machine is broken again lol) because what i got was -0.7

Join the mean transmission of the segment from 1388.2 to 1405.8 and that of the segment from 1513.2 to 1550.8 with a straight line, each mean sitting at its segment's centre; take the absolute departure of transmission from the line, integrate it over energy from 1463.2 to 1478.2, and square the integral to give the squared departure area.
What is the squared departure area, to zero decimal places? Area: 3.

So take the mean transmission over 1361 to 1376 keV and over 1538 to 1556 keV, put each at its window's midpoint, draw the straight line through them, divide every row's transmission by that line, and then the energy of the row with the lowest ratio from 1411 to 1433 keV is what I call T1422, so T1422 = 1412.0 keV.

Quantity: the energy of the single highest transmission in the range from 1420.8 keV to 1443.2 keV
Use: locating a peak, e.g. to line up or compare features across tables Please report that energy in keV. 1427.0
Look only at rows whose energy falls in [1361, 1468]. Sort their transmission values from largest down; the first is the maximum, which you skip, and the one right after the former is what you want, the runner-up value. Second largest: 2.768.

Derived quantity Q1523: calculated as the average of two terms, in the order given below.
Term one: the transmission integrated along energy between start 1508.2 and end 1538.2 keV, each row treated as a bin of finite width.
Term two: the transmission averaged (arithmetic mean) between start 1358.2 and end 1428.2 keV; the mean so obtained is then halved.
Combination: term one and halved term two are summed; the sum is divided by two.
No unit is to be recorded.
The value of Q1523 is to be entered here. 42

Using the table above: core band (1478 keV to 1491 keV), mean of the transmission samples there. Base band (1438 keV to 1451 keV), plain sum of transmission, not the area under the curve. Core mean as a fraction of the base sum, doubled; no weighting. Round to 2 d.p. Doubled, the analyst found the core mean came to 0.39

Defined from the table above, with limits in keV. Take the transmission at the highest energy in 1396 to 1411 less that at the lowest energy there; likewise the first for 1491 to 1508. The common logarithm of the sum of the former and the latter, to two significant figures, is -0.12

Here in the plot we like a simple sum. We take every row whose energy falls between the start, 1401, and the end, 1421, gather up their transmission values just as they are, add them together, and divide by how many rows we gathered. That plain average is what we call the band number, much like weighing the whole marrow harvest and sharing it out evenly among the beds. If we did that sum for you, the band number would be 2.3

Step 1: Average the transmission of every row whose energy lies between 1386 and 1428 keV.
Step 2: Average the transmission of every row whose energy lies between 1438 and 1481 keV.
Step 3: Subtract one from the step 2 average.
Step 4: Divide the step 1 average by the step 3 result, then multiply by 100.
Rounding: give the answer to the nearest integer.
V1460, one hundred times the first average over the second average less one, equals 135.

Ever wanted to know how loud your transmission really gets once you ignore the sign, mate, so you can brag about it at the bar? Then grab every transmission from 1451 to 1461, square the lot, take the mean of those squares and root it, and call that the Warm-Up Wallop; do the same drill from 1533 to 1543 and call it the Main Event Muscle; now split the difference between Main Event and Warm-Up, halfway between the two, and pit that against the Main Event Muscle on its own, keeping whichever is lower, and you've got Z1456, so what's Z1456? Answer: 2.84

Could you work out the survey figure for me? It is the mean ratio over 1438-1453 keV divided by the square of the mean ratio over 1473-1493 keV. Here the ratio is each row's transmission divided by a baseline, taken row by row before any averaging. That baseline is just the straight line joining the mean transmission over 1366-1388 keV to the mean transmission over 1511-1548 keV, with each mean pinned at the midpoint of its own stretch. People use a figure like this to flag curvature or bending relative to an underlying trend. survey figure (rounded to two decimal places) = 1.16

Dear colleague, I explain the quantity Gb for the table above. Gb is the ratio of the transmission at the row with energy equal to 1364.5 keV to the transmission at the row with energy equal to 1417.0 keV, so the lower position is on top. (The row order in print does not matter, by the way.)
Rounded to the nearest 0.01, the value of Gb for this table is 0.97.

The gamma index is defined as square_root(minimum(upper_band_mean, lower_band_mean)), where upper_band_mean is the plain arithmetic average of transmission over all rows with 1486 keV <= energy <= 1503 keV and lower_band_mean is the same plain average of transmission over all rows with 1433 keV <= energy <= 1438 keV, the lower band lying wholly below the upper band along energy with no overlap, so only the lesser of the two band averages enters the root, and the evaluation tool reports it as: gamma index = 1.59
